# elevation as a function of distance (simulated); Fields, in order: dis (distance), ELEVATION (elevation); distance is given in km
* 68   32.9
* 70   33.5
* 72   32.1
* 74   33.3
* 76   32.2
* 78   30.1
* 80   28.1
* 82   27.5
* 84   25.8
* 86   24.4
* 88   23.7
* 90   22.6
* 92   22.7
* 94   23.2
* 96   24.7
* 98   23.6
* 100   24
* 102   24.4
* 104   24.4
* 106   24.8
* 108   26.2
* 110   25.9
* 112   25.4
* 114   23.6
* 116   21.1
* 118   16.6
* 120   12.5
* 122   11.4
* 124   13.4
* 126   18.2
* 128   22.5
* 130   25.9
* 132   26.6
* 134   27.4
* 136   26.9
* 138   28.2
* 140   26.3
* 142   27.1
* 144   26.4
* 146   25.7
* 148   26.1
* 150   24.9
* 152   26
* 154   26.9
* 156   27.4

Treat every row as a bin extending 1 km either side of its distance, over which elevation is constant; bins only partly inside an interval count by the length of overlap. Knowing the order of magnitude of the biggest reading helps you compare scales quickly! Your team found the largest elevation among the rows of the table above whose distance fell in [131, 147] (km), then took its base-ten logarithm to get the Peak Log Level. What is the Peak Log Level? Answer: 1.45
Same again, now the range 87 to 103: 1.39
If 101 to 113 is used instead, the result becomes 1.42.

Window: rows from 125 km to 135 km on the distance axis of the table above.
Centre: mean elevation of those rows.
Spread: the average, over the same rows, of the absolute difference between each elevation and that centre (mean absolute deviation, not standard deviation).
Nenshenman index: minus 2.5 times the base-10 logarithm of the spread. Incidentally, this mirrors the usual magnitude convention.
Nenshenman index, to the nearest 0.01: -1.20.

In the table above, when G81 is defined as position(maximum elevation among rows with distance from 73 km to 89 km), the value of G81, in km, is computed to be 74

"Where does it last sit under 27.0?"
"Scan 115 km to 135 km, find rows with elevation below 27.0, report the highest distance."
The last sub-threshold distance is 132 km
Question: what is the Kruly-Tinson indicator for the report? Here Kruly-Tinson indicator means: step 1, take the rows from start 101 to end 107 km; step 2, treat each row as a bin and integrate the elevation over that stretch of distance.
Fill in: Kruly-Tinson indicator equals 147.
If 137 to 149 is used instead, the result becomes 320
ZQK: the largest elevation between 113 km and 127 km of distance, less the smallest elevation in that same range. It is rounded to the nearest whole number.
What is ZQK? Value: 12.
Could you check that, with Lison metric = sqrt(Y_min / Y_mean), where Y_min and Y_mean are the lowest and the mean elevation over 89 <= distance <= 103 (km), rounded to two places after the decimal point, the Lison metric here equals 0.98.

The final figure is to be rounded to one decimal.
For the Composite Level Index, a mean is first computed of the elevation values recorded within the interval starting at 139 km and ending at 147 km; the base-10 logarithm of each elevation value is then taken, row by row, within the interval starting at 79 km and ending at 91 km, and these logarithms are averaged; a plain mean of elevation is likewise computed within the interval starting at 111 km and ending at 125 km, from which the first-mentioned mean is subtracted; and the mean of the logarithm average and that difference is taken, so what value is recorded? -3.6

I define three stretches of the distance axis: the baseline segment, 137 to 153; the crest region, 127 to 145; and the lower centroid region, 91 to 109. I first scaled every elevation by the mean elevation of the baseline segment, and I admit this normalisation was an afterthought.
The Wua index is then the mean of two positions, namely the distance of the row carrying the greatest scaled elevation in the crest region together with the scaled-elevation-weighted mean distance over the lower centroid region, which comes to 119.1 km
